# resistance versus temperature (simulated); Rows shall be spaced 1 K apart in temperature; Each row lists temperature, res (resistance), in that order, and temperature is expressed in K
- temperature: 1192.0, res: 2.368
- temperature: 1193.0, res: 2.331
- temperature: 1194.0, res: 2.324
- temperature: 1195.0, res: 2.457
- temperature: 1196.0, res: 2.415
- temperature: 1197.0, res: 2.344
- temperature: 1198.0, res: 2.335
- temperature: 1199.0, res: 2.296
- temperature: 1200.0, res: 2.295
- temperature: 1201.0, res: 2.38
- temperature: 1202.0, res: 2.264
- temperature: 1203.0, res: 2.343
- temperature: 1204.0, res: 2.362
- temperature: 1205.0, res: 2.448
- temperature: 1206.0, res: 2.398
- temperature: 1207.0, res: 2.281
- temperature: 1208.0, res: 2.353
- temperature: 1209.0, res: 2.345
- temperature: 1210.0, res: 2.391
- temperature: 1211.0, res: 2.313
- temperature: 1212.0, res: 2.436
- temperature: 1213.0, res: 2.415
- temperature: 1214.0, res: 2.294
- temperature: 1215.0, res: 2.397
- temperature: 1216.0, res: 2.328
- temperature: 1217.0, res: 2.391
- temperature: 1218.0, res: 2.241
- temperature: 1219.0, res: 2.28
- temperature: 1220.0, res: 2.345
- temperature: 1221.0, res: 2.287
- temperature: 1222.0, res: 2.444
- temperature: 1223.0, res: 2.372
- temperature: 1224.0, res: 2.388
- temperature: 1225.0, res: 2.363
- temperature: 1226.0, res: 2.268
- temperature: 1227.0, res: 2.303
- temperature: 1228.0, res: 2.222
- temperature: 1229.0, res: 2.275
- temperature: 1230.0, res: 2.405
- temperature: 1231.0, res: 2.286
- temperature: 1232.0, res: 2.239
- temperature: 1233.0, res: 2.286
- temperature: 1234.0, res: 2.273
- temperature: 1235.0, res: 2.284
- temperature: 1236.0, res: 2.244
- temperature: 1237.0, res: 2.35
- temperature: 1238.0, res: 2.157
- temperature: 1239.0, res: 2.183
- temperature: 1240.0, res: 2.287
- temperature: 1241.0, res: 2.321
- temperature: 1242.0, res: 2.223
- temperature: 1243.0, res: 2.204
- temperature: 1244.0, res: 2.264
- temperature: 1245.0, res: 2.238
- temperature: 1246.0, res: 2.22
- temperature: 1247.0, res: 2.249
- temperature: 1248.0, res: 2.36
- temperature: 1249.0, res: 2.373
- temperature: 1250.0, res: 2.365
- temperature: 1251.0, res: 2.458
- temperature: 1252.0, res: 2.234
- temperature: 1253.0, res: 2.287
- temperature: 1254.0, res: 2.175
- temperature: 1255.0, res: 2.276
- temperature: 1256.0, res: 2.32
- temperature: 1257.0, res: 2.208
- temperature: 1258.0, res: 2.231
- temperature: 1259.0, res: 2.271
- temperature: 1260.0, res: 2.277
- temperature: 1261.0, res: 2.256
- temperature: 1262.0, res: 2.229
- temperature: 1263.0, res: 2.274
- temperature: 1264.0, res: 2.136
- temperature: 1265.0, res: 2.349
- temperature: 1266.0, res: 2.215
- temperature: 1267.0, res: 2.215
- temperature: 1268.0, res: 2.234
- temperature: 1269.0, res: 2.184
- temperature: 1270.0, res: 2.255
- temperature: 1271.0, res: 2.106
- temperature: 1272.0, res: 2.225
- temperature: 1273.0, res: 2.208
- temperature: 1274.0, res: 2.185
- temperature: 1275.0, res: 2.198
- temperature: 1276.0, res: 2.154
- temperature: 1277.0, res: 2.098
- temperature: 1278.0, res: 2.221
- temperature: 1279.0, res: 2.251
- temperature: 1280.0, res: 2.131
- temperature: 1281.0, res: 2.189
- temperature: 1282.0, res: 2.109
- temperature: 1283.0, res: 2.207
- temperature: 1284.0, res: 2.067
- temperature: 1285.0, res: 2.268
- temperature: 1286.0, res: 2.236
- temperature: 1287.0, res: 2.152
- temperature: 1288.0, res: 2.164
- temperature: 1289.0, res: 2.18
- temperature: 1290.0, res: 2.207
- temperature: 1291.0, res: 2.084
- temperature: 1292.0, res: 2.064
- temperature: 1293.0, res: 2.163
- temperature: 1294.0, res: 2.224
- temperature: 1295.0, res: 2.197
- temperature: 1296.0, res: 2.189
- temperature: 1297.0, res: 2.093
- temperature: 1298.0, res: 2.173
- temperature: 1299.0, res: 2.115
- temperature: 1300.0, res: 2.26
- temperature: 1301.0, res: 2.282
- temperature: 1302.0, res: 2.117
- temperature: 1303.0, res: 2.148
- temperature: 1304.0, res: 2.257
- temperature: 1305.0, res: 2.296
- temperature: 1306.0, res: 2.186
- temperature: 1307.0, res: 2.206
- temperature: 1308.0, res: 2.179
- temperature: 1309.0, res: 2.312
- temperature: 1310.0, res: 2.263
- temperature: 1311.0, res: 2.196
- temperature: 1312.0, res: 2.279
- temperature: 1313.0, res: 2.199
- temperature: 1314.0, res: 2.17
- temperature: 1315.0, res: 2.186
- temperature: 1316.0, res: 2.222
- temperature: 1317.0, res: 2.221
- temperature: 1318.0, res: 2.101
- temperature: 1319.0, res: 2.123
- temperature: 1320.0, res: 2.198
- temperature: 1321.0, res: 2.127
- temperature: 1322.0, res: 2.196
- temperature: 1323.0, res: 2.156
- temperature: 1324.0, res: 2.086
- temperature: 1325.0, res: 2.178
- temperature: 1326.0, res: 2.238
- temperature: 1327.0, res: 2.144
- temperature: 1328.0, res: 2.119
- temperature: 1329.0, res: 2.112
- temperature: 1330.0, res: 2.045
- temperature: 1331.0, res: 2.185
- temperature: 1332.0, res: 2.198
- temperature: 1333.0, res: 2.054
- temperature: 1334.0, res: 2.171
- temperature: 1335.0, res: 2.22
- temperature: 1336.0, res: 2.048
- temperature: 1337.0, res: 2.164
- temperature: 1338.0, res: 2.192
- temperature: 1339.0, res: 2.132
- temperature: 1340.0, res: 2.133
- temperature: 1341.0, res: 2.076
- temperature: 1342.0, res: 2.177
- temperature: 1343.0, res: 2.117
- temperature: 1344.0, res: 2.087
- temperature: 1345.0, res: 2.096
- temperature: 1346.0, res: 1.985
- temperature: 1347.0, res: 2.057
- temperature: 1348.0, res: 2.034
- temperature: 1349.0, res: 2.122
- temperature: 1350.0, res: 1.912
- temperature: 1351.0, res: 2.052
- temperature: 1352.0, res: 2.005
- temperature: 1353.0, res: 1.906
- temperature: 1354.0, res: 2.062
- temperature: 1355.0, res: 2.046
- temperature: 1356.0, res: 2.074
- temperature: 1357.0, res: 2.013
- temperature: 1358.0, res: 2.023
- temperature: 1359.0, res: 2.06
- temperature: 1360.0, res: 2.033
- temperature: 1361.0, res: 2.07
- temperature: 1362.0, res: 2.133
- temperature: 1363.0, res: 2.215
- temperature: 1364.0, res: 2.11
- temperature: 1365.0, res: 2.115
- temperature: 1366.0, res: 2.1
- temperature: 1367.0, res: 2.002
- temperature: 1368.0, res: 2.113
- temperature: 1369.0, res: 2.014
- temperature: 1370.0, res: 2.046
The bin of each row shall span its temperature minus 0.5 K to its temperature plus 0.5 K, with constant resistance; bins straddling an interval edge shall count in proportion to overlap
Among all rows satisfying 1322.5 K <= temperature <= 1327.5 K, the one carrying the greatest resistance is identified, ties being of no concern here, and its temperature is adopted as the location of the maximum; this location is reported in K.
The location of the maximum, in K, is 1326.0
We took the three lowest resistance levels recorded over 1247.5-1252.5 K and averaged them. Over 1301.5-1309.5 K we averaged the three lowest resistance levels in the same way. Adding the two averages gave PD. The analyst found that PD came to 4.47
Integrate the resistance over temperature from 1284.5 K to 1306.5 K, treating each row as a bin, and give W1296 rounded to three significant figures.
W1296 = 48.1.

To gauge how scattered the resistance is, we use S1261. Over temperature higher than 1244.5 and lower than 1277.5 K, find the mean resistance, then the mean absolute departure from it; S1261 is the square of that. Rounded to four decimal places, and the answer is 0.0033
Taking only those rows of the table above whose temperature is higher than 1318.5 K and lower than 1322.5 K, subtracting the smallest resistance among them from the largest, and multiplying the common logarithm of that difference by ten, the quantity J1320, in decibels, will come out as -11.2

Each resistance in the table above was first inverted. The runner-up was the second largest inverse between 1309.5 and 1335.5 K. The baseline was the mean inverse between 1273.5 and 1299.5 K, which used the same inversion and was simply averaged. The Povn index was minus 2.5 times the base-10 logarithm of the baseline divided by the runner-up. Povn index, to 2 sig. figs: 0.057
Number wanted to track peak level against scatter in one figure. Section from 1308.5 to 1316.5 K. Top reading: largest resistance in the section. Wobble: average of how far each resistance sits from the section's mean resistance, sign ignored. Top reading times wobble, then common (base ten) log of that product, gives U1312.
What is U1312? -1.011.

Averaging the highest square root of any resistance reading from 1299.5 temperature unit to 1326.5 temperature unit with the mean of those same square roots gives 1.502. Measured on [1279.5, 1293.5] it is 1.488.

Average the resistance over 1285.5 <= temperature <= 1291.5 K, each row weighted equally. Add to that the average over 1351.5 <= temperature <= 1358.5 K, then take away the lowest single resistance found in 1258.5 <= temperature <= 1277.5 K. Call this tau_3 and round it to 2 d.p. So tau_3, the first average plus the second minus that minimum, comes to 2.09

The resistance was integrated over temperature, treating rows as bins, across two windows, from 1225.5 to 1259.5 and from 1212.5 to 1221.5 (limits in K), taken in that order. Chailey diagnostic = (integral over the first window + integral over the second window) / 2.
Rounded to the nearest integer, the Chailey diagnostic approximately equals 49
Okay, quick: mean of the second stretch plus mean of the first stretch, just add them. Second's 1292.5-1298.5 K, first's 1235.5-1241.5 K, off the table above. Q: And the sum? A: 4.43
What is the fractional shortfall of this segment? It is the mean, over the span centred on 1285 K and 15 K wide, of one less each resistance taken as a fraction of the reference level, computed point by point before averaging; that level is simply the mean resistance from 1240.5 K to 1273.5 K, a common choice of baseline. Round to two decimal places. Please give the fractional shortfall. 0.04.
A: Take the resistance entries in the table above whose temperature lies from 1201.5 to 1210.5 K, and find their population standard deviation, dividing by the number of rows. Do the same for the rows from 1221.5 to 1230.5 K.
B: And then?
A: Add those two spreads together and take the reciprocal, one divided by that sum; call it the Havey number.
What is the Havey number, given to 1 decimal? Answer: 8.1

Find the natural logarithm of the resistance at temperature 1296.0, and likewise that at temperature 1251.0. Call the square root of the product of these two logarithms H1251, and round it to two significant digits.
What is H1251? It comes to 0.84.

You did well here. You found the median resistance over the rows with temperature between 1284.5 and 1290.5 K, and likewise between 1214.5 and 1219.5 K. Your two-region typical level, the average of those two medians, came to 2.26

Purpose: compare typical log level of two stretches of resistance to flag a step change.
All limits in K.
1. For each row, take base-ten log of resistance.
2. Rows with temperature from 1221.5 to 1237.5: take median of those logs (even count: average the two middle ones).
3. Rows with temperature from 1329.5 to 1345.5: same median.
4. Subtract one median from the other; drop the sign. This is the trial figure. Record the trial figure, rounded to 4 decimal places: 0.0302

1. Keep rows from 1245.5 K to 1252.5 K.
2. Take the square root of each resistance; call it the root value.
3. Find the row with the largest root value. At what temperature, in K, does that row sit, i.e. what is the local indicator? 1251.0 K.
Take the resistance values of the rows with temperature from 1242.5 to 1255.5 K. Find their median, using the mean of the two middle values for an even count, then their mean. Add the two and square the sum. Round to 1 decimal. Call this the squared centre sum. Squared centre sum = 20.7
